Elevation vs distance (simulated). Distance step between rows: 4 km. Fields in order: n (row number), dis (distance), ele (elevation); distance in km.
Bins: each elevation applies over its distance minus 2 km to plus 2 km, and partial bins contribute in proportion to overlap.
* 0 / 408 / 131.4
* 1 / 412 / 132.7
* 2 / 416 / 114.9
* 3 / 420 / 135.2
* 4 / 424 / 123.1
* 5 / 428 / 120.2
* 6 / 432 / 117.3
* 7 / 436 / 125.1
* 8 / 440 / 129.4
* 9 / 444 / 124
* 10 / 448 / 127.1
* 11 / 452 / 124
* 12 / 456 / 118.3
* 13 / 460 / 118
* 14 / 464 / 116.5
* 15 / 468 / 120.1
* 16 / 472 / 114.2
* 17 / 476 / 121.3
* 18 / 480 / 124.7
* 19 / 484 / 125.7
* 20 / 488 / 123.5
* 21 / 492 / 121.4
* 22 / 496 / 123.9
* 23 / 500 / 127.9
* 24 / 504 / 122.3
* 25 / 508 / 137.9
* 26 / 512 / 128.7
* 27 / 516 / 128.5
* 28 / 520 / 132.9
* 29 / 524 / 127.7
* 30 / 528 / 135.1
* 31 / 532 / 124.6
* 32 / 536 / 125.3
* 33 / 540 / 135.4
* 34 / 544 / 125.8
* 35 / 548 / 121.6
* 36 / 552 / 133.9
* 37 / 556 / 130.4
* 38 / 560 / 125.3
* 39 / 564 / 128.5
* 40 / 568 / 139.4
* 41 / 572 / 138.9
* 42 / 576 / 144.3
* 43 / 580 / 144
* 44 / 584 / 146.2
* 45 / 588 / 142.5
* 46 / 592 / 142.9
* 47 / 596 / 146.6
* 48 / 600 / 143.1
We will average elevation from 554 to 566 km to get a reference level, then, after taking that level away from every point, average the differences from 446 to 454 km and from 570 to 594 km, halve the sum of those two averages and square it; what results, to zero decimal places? 39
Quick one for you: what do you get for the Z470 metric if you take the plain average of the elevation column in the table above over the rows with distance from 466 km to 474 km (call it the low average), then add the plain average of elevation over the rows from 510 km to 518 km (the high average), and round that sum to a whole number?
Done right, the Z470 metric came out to 246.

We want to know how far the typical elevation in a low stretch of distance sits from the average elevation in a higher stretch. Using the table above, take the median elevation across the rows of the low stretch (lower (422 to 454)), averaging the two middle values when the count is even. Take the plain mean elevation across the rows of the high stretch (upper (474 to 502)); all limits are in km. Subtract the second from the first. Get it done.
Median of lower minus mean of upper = -0.1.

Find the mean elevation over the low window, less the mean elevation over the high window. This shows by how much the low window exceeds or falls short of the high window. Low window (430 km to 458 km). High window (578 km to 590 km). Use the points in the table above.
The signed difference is -21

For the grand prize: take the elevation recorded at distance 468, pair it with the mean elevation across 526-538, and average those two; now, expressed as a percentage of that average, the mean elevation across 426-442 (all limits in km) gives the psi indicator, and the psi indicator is 99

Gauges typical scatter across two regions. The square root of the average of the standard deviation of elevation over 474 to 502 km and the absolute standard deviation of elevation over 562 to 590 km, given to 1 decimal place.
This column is 2.0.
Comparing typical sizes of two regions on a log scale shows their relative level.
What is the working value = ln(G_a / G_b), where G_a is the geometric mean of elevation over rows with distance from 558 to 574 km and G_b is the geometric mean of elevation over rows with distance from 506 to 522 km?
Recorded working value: 0.01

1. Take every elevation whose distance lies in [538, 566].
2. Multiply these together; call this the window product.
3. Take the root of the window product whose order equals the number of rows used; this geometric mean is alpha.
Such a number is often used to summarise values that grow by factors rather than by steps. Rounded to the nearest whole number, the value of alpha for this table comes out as 129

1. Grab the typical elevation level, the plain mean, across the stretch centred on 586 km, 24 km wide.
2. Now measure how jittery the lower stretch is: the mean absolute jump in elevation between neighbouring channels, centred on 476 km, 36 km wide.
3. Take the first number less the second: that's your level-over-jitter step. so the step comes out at 141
